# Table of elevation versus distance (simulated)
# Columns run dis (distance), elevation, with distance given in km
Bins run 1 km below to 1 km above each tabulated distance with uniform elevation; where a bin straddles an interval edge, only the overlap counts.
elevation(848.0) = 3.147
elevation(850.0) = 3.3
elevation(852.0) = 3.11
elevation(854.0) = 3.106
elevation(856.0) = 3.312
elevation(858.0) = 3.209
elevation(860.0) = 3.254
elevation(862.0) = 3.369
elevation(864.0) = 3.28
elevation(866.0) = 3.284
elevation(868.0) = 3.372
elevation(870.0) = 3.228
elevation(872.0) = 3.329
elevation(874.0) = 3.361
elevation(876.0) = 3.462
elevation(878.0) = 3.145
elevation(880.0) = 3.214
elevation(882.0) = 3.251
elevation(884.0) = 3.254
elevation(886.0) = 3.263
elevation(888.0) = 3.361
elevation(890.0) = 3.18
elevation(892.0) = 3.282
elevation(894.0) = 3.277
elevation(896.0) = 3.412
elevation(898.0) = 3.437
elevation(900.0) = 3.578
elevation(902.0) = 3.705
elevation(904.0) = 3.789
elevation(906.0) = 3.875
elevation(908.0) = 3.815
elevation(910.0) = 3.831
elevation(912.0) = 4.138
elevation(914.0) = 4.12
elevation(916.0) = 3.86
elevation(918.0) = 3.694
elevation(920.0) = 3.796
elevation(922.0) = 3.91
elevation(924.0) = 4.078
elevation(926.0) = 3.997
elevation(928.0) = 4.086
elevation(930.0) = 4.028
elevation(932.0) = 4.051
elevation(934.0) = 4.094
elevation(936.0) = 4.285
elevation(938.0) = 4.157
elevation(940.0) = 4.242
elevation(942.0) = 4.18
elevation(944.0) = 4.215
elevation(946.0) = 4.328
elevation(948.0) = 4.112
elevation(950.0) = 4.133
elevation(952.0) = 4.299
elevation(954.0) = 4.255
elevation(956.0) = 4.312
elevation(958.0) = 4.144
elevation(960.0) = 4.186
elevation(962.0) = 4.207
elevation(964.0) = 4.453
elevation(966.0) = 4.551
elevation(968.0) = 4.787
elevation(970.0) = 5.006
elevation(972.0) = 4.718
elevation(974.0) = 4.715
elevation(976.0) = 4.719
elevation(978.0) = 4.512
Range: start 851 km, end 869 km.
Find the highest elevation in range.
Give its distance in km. 868.0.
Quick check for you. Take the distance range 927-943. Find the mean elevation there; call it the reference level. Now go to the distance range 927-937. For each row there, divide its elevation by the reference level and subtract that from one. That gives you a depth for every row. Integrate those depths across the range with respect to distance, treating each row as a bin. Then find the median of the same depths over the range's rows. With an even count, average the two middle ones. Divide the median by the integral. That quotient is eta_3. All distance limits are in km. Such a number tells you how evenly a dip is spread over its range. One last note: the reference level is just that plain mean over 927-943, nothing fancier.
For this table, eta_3 0.172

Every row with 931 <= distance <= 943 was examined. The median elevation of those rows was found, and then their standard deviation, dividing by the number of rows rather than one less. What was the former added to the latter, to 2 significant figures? 4.2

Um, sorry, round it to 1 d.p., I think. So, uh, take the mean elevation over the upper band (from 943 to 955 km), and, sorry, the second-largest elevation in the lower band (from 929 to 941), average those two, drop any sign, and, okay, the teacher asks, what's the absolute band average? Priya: 4.2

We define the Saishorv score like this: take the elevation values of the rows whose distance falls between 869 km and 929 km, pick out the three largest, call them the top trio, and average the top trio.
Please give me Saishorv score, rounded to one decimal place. 4.1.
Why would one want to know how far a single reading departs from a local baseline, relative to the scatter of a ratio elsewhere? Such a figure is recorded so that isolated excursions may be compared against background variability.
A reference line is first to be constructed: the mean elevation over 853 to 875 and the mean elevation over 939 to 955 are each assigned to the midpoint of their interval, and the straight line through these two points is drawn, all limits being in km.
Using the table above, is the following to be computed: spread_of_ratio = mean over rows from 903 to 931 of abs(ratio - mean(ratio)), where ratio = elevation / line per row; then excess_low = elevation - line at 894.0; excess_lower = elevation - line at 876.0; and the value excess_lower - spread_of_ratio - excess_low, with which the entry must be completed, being 0.36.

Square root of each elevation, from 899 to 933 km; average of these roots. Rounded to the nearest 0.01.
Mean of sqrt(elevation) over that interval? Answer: 1.98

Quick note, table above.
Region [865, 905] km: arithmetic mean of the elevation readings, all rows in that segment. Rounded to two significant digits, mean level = 3.4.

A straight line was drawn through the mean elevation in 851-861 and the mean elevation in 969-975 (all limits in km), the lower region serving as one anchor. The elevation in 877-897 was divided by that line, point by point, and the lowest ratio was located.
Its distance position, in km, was 890.0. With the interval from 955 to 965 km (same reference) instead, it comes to 958.0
